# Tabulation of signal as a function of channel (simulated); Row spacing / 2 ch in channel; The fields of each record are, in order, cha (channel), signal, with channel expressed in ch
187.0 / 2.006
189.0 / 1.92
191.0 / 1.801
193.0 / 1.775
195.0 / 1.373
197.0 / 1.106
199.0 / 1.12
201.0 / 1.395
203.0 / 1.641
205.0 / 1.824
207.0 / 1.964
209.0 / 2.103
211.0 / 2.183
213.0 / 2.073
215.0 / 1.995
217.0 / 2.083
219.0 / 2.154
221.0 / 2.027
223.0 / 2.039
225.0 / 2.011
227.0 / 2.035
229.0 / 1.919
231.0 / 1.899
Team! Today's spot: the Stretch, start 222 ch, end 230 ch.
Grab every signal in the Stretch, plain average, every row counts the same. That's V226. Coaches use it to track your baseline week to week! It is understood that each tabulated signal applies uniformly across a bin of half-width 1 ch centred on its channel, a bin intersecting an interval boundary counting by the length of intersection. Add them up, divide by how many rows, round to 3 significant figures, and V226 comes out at 2.00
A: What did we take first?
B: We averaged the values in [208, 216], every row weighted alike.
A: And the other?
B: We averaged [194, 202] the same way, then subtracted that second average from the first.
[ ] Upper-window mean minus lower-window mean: 0.84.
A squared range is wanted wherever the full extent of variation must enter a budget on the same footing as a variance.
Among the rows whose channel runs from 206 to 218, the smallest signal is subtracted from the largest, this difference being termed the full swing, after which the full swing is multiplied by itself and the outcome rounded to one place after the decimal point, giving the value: 0.0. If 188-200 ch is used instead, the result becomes 0.7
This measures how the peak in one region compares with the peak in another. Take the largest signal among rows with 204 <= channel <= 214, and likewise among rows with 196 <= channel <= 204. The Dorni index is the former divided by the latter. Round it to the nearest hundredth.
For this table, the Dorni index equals 1.33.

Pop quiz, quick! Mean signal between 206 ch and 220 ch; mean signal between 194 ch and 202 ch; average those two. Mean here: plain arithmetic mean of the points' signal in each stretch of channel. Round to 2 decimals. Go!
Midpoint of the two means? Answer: 1.66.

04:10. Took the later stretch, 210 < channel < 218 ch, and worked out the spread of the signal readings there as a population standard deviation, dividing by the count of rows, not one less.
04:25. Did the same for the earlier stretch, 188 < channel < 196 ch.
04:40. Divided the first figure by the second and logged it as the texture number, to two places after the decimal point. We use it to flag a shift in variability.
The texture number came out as 0.32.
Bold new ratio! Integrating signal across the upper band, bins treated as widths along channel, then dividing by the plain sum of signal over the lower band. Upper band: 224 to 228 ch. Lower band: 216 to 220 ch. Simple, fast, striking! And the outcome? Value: 1.9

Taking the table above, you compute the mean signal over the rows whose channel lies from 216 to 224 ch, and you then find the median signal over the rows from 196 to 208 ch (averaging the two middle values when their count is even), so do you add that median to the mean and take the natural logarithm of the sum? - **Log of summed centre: 1.28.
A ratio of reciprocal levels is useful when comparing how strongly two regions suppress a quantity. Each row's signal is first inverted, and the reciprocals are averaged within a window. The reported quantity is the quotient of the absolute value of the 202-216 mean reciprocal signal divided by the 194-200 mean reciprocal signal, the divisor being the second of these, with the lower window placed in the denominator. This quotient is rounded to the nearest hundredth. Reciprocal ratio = 0.61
